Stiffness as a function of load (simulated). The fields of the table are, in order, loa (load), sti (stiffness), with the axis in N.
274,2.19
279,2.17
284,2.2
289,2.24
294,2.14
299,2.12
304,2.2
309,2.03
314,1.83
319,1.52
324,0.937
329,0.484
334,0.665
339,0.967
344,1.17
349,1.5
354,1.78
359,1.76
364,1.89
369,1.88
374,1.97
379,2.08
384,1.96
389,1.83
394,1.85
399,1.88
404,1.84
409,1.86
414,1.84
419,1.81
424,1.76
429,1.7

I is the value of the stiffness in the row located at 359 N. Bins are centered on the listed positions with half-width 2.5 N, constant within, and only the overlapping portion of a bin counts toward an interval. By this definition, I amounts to 1.76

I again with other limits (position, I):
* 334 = 0.665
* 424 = 1.76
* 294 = 2.14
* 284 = 2.2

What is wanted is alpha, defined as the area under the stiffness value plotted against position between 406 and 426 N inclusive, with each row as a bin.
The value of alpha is 36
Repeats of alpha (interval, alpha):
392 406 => 26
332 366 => 47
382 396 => 26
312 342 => 32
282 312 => 64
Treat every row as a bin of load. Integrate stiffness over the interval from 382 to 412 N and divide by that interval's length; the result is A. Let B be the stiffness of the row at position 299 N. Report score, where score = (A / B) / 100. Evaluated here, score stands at 0.0088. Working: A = 1.87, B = 2.12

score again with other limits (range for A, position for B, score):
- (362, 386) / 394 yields 0.0106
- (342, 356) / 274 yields 0.0068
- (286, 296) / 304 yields 0.0100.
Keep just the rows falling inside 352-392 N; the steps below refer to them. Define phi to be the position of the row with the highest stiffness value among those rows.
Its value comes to 379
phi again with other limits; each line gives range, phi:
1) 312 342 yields 314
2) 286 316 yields 289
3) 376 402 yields 379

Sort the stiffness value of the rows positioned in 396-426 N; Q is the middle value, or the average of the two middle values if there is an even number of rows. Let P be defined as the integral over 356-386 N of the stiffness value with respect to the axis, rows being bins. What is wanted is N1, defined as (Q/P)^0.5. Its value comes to 0.179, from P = 57.6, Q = 1.84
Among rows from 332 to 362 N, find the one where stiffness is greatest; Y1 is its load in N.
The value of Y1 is 354 N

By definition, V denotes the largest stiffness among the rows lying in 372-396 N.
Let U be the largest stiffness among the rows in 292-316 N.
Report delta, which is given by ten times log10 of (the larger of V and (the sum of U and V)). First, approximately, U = 2.2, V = 2.08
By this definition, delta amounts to 6.31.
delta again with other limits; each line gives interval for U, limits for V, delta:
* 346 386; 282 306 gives 6.35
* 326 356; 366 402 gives 5.87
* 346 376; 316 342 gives 5.43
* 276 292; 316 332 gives 5.75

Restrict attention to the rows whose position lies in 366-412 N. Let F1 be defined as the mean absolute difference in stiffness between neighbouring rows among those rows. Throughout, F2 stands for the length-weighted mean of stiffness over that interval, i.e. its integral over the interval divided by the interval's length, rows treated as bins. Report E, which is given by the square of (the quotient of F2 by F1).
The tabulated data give 740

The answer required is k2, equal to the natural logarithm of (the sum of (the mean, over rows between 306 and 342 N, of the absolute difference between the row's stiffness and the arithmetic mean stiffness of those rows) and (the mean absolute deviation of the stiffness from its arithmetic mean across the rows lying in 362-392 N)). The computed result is -0.6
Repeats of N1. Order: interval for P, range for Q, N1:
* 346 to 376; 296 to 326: 0.190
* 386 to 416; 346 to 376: 0.181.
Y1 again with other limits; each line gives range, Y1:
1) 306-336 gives 309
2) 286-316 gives 289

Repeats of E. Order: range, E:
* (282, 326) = 105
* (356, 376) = 595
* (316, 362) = 17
